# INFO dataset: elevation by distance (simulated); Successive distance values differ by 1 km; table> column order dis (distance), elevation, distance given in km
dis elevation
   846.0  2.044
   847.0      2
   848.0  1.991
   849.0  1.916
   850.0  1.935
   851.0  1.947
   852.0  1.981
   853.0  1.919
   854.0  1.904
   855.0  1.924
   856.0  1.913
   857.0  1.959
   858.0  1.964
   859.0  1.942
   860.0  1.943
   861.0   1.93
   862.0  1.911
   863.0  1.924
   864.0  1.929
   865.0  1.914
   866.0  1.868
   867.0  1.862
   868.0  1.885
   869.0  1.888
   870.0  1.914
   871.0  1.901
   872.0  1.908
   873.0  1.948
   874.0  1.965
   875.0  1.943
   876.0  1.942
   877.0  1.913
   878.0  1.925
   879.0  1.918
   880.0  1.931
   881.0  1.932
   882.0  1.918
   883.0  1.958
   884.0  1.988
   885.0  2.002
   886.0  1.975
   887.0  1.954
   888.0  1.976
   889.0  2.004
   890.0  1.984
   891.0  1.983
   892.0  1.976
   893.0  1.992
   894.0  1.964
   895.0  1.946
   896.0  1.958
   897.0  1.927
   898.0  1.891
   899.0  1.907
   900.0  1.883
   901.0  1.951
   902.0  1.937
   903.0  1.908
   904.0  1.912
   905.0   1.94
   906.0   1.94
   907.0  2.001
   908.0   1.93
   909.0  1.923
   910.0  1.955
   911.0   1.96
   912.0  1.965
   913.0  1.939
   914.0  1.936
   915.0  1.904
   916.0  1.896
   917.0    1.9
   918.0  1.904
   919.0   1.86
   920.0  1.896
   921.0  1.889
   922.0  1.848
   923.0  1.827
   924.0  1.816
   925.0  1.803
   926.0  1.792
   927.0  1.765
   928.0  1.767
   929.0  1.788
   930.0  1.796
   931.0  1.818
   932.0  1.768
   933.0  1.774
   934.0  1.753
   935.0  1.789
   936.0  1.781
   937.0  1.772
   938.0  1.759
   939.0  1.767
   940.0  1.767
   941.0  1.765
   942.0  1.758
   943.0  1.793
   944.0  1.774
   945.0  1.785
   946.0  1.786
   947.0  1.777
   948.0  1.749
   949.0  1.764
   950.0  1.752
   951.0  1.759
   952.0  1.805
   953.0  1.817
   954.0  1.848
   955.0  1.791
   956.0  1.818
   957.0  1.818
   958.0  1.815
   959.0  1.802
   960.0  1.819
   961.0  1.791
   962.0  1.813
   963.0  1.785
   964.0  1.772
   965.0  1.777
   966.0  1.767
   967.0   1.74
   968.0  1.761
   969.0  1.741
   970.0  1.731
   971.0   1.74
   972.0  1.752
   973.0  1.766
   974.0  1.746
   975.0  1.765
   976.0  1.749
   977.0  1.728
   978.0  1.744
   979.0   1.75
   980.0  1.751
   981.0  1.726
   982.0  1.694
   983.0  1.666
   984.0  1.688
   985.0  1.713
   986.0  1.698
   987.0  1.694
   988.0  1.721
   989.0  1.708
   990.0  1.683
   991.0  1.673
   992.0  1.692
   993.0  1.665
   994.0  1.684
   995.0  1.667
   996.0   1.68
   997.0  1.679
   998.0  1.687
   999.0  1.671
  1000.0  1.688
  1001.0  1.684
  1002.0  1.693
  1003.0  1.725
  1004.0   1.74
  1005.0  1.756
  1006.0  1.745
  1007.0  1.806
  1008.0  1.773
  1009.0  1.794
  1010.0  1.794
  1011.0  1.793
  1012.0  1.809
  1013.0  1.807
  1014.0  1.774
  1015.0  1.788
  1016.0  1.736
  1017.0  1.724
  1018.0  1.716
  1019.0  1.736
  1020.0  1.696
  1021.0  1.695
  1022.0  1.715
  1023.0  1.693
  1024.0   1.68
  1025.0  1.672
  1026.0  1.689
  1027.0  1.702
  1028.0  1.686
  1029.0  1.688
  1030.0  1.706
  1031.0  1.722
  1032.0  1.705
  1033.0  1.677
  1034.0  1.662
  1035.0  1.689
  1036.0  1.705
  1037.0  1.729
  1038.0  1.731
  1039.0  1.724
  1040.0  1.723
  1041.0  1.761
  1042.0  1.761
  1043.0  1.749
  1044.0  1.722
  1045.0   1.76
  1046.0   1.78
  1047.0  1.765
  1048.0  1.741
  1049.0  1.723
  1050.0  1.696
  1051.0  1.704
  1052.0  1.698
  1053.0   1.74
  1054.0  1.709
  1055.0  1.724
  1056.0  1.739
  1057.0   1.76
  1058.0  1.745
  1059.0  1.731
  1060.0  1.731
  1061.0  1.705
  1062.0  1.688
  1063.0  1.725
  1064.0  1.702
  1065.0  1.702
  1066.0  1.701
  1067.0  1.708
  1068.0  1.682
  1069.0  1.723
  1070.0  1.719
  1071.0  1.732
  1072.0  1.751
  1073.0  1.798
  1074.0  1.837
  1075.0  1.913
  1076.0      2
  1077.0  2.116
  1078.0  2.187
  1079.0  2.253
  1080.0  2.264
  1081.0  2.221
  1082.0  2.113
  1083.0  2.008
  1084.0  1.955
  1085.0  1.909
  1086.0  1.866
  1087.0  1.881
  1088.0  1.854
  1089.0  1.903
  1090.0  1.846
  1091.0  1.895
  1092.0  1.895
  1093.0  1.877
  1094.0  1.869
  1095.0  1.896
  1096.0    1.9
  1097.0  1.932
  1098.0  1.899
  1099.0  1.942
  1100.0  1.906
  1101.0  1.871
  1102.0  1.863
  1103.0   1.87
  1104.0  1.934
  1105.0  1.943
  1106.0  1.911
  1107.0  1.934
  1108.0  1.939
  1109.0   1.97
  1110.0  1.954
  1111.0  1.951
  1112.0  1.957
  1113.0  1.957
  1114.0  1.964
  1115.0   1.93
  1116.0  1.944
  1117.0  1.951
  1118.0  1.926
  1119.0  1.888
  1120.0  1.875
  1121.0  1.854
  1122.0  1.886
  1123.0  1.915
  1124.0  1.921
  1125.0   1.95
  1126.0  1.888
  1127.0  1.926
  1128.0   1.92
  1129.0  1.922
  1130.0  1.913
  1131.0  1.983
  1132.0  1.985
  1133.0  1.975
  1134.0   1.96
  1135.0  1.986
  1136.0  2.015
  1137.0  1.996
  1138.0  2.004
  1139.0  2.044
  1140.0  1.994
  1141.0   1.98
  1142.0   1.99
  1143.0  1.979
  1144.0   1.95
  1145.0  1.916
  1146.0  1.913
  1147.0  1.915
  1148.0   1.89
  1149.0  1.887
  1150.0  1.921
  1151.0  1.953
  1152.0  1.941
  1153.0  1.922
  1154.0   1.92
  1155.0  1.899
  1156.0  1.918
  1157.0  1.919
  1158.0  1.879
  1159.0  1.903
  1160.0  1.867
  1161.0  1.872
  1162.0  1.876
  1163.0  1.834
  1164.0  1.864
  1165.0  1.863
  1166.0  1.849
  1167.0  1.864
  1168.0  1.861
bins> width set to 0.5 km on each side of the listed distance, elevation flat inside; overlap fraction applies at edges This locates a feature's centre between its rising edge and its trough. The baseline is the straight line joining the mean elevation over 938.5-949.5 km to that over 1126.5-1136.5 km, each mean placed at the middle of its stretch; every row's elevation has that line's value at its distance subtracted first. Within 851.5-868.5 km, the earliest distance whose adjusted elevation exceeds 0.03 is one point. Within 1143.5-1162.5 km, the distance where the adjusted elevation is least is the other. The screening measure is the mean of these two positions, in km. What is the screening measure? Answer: 1006.0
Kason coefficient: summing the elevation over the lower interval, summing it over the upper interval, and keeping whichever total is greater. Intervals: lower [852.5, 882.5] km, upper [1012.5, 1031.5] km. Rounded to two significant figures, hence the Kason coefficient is 58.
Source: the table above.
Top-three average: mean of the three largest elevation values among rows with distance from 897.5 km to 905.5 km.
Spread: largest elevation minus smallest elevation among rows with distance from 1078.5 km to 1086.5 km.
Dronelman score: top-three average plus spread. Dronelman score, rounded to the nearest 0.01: 2.34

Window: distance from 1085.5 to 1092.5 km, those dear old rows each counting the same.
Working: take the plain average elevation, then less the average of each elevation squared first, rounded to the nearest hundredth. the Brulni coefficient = -1.65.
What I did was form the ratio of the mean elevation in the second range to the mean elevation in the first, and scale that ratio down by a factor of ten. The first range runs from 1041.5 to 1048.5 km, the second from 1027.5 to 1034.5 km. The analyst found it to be 0.096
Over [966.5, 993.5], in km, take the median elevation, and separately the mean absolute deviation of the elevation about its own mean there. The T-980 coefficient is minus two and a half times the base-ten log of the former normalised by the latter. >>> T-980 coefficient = -4.51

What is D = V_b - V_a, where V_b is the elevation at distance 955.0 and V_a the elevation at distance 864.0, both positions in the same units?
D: -0.1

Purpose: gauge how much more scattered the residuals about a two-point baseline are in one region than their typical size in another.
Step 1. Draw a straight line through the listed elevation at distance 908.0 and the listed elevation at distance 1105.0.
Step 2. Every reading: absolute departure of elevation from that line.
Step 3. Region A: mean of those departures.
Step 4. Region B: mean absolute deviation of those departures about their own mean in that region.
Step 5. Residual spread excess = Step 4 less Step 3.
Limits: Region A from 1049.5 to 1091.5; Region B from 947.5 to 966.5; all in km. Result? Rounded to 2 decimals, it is -0.15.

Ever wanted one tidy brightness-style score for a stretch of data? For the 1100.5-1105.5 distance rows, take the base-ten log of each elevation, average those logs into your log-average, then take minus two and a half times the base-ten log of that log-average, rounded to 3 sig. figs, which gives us 1.39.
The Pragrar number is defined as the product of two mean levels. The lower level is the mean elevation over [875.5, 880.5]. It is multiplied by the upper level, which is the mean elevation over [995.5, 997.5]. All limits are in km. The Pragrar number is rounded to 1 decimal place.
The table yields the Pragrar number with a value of 3.2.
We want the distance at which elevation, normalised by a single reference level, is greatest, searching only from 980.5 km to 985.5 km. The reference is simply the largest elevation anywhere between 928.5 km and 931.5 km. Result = 981.0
